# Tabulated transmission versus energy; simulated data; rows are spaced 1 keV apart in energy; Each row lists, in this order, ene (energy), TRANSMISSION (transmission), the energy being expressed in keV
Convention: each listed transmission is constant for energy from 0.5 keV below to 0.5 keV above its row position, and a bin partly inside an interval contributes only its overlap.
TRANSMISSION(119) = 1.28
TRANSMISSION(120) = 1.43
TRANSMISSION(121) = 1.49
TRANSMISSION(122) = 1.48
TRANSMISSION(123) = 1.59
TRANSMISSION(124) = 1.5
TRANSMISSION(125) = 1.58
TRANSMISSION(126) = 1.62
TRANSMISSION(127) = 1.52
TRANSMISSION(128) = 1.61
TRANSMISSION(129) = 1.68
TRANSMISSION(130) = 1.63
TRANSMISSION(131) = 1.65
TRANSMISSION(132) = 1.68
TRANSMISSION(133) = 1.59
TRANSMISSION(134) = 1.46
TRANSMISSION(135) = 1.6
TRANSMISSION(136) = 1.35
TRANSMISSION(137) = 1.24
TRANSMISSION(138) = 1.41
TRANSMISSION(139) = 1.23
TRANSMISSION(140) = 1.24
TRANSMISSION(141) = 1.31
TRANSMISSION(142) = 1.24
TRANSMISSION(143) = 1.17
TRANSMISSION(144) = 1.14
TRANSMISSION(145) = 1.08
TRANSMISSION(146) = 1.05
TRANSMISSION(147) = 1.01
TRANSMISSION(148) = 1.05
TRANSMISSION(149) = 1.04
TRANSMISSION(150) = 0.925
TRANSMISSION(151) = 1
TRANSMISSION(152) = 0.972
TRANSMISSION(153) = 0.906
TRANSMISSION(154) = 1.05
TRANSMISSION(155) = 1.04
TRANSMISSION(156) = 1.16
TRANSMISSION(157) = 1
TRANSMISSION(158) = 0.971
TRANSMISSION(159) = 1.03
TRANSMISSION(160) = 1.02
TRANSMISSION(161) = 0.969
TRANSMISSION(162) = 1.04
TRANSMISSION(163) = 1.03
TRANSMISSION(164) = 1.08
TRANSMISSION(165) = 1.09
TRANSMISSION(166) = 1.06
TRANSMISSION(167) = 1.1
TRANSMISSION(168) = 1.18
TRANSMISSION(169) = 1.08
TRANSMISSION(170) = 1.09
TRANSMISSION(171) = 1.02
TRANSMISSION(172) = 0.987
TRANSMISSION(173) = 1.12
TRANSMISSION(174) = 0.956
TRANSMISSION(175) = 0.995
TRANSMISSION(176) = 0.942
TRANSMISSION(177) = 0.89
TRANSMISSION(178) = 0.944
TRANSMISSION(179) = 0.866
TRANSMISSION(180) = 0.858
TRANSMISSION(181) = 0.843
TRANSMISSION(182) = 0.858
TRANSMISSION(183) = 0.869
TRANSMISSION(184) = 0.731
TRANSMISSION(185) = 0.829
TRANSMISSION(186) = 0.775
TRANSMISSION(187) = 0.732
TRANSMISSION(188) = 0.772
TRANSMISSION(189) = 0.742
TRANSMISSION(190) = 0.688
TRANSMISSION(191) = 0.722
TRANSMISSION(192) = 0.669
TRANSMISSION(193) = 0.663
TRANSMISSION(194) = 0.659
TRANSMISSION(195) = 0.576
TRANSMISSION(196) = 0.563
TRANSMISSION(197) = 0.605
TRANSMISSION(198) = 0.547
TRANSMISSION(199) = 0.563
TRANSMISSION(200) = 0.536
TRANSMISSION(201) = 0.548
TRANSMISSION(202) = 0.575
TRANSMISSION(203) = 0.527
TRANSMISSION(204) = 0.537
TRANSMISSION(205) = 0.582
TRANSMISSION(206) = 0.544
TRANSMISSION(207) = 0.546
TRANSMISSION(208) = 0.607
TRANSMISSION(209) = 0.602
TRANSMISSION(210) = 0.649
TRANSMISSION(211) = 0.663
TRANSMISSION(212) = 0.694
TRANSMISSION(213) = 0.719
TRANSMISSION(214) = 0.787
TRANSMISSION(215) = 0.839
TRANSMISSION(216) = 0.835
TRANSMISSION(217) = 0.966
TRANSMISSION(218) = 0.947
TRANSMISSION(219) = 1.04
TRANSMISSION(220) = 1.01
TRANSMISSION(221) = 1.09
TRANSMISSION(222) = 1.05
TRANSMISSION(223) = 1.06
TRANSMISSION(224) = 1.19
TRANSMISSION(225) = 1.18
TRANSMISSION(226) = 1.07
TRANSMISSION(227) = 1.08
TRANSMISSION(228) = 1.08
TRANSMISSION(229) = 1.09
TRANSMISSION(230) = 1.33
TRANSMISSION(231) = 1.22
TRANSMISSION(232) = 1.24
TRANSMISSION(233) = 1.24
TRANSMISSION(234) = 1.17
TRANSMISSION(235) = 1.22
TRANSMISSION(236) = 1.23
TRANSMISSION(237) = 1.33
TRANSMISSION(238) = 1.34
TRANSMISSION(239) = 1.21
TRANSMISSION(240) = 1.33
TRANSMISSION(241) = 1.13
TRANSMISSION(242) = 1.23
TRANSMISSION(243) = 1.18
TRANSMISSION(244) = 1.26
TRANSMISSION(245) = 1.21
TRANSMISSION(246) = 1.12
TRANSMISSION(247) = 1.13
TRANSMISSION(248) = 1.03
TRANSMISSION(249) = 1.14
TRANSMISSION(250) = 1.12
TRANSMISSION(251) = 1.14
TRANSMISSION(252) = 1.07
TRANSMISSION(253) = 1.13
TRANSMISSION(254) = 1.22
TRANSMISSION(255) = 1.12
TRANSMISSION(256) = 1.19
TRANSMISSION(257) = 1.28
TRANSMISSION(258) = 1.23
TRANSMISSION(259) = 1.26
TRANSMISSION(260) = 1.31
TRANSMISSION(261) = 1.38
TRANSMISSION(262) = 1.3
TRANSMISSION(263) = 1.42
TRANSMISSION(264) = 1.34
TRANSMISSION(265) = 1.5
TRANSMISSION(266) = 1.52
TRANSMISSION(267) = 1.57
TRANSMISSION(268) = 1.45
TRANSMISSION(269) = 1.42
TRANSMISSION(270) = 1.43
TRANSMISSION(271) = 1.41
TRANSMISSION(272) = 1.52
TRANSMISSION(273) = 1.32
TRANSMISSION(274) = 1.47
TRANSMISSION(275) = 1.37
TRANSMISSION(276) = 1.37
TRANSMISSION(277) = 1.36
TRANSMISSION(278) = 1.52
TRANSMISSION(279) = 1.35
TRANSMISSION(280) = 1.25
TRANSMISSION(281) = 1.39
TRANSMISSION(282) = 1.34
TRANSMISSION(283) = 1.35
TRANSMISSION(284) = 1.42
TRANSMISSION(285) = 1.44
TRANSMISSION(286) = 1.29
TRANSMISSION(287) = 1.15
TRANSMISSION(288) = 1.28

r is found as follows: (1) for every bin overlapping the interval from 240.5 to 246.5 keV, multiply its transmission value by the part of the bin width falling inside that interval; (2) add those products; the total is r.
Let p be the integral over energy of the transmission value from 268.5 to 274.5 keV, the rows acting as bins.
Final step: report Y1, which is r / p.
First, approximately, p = 8.6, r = 7.1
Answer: 0.83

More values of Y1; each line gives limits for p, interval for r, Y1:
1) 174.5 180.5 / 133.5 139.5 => 1.51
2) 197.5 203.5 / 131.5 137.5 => 2.71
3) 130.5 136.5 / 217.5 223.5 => 0.66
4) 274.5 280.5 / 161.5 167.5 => 0.78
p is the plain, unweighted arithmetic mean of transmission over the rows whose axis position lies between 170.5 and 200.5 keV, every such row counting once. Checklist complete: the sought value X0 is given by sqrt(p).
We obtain 0.89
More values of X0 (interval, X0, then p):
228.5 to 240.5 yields 1.12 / 1.25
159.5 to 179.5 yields 1.01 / 1.02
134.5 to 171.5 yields 1.05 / 1.11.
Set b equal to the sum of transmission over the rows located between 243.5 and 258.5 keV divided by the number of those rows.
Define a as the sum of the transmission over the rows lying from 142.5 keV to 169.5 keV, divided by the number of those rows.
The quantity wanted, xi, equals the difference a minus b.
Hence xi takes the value -0.1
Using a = 1.05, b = 1.16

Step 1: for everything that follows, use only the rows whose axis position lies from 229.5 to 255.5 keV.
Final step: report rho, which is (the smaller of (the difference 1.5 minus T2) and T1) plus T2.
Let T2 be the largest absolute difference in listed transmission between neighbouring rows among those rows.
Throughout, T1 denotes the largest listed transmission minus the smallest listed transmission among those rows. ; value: 0.51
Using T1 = 0.31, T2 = 0.200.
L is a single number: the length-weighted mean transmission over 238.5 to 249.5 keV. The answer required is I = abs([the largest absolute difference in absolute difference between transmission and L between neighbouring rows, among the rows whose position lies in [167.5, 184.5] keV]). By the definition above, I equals 0.164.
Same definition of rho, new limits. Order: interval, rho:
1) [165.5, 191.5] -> 0.66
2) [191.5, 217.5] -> 0.57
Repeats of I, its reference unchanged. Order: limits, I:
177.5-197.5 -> 0.138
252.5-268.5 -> 0.160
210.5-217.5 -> 0.131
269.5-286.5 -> 0.200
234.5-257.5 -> 0.130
